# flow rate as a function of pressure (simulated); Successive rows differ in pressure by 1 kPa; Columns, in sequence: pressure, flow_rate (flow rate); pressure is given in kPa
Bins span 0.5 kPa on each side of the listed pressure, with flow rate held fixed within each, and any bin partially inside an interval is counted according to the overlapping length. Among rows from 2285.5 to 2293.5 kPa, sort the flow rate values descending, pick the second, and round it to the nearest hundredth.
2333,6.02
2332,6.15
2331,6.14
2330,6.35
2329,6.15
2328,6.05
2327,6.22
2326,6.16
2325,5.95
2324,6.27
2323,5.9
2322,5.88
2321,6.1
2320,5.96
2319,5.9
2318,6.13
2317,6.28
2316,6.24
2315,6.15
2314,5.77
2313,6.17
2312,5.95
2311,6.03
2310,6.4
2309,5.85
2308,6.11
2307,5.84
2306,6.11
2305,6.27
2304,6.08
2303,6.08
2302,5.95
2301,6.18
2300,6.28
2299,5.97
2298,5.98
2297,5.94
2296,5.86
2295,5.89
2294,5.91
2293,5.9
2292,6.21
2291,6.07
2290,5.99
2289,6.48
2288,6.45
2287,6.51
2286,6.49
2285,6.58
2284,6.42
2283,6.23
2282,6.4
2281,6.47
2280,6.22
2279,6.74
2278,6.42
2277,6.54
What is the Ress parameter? 6.49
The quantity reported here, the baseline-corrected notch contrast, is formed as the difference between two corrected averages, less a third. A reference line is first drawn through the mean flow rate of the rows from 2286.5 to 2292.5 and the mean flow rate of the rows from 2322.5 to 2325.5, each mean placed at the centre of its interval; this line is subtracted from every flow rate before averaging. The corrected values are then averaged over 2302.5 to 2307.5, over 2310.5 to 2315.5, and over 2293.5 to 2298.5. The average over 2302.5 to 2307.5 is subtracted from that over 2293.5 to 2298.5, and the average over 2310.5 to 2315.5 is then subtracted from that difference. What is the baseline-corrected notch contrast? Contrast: -0.12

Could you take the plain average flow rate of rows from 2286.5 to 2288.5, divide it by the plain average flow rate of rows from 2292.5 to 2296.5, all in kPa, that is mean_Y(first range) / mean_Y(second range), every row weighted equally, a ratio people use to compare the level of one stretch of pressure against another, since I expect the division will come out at 1.10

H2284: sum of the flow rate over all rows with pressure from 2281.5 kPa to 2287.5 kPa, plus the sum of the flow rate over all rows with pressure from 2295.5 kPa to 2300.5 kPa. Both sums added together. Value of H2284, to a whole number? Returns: 69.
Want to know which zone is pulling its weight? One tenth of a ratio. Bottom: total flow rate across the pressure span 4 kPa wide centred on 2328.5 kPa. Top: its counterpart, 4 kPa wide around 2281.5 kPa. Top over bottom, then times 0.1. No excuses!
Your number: 0.1022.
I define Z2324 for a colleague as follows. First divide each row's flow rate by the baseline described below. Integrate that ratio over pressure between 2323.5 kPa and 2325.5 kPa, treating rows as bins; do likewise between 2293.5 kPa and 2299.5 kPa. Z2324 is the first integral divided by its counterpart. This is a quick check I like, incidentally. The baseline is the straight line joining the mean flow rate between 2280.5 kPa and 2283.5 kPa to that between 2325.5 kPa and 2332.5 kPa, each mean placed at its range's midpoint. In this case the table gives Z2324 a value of 0.4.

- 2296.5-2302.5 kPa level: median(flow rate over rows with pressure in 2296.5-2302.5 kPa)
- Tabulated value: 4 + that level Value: 10.0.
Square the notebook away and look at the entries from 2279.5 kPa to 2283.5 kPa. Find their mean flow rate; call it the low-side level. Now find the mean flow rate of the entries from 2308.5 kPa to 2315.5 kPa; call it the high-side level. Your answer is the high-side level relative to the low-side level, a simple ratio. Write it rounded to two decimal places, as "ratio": 0.96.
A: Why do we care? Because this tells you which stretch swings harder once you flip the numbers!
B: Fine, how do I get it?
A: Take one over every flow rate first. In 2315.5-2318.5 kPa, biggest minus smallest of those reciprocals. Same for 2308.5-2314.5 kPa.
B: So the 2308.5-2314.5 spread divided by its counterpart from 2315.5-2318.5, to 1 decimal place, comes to 4.4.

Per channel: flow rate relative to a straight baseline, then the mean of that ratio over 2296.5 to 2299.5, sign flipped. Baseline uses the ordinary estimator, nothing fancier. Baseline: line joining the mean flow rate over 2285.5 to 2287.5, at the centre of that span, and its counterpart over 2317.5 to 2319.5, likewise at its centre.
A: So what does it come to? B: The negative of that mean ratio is -0.94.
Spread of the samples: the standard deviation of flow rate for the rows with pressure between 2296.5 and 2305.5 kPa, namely 0.13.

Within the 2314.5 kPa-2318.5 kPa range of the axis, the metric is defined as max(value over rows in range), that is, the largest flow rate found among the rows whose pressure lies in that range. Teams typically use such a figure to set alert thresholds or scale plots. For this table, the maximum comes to 6.28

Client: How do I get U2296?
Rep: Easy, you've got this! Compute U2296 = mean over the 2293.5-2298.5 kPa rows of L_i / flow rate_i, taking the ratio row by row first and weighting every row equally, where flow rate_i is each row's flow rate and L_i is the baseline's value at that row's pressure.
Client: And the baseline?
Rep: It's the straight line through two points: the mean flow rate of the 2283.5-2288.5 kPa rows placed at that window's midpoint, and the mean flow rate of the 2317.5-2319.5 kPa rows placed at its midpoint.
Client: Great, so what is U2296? 1.07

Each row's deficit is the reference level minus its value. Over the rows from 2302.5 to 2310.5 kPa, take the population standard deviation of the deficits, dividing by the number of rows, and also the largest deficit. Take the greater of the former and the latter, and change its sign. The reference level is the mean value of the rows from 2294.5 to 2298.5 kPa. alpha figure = -0.18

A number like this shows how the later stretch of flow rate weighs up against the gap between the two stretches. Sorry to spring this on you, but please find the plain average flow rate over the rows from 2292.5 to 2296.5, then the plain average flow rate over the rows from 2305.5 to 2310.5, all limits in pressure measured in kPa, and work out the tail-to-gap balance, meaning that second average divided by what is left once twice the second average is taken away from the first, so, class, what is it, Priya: -0.97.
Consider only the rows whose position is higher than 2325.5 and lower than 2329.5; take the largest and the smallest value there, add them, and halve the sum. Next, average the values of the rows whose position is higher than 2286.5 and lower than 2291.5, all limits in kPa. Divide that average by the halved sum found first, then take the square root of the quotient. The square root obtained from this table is 1.01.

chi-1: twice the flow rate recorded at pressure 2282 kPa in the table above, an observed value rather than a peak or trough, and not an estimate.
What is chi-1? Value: 12.8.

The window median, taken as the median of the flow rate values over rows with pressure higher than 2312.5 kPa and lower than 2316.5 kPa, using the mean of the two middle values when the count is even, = 6.16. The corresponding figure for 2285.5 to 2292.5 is 6.45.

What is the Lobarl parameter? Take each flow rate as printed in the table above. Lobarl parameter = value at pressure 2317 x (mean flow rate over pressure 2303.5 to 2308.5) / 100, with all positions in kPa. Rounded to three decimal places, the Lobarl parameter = 0.382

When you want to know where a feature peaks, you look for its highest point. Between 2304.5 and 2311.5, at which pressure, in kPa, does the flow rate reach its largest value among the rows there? 2310 kPa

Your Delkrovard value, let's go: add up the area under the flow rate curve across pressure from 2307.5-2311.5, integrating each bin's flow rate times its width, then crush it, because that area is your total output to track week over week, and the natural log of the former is 3.19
